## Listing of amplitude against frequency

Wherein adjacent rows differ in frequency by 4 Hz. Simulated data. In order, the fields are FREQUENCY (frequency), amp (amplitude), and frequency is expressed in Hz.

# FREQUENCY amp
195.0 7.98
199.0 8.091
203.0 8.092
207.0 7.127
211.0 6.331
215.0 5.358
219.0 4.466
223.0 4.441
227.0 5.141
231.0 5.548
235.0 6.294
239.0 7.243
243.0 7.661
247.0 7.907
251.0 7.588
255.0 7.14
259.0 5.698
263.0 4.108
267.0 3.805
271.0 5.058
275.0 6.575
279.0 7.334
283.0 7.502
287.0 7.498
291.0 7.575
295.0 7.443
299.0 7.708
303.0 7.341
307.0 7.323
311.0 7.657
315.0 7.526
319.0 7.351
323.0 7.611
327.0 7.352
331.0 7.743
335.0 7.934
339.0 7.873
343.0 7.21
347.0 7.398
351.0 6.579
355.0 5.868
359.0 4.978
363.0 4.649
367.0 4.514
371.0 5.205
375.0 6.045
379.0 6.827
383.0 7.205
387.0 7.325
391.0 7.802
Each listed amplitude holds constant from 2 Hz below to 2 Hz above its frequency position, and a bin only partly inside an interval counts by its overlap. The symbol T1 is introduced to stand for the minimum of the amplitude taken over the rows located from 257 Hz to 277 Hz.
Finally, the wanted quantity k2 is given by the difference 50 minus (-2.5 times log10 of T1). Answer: 51.5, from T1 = 3.805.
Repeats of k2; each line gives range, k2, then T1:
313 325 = 52.2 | 7.351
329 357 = 51.9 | 5.868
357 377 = 51.6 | 4.514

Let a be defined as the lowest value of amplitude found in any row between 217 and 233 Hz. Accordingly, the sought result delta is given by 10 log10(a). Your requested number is 6.5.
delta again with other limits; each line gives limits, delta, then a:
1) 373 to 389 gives 7.8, 6.045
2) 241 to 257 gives 8.5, 7.14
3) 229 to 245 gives 7.4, 5.548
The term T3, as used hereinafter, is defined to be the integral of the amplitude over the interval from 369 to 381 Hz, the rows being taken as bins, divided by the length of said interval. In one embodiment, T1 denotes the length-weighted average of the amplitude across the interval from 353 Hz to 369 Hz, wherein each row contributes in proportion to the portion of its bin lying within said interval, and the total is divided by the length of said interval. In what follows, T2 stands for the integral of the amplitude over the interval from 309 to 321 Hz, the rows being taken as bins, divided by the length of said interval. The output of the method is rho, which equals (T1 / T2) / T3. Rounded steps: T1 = 5.0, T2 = 7.51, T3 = 6.0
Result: 0.111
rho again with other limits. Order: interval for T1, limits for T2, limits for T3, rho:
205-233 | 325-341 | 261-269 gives 0.180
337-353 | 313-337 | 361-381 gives 0.176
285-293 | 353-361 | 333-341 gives 0.176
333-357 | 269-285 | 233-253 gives 0.147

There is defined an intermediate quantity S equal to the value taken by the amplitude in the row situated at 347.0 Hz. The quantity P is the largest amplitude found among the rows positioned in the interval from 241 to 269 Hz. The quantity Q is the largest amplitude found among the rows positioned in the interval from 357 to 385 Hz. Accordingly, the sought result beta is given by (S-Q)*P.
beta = 1.5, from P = 7.907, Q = 7.205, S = 7.398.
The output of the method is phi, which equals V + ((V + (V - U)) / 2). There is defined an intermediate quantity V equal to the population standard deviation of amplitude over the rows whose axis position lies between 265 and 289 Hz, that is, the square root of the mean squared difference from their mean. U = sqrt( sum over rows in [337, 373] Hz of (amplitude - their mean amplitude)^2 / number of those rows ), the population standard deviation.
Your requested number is 2.2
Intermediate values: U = 1.2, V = 1.40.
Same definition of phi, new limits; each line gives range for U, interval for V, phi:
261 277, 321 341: -0.1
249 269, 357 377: 0.3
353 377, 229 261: 1.4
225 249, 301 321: -0.3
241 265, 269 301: 1.0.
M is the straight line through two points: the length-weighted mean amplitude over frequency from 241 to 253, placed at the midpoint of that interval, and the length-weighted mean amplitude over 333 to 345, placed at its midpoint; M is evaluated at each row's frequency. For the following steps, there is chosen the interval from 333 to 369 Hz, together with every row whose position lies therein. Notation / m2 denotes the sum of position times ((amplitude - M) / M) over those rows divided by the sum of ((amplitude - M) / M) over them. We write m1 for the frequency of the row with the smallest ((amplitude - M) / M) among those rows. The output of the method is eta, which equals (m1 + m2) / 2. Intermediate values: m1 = 367.0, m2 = 360.7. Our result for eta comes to 363.9 Hz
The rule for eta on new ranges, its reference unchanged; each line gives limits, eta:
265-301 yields 269.3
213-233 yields 222.8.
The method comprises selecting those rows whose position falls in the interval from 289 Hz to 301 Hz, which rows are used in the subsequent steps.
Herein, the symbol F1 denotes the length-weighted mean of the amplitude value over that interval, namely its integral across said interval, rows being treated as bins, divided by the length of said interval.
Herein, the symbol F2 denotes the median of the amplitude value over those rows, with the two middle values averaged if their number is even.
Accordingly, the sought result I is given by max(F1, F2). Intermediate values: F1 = 7.6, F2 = 7.6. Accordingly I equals 7.58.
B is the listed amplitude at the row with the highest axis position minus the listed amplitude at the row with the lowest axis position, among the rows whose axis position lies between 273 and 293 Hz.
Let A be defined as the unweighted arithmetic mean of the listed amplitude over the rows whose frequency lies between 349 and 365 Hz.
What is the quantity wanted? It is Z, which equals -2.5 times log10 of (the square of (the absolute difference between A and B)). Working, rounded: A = 5.5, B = 1.0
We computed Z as -3.3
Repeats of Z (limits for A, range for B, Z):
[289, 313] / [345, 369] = -5.1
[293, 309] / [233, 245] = -3.9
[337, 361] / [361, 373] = -3.9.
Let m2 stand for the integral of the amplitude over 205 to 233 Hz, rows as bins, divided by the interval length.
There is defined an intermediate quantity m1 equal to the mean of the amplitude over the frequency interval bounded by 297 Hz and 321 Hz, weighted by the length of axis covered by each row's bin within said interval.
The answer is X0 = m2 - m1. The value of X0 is -2.0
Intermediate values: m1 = 7.5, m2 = 5.49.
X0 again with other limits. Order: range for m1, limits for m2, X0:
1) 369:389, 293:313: 1.0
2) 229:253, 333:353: 0.4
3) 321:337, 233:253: -0.3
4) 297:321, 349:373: -2.2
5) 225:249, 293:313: 0.9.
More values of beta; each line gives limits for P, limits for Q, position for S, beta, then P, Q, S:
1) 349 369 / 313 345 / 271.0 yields -18.9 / 6.579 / 7.934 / 5.058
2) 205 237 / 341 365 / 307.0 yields -0.5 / 7.127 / 7.398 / 7.323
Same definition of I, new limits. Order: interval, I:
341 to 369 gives 5.89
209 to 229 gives 5.15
